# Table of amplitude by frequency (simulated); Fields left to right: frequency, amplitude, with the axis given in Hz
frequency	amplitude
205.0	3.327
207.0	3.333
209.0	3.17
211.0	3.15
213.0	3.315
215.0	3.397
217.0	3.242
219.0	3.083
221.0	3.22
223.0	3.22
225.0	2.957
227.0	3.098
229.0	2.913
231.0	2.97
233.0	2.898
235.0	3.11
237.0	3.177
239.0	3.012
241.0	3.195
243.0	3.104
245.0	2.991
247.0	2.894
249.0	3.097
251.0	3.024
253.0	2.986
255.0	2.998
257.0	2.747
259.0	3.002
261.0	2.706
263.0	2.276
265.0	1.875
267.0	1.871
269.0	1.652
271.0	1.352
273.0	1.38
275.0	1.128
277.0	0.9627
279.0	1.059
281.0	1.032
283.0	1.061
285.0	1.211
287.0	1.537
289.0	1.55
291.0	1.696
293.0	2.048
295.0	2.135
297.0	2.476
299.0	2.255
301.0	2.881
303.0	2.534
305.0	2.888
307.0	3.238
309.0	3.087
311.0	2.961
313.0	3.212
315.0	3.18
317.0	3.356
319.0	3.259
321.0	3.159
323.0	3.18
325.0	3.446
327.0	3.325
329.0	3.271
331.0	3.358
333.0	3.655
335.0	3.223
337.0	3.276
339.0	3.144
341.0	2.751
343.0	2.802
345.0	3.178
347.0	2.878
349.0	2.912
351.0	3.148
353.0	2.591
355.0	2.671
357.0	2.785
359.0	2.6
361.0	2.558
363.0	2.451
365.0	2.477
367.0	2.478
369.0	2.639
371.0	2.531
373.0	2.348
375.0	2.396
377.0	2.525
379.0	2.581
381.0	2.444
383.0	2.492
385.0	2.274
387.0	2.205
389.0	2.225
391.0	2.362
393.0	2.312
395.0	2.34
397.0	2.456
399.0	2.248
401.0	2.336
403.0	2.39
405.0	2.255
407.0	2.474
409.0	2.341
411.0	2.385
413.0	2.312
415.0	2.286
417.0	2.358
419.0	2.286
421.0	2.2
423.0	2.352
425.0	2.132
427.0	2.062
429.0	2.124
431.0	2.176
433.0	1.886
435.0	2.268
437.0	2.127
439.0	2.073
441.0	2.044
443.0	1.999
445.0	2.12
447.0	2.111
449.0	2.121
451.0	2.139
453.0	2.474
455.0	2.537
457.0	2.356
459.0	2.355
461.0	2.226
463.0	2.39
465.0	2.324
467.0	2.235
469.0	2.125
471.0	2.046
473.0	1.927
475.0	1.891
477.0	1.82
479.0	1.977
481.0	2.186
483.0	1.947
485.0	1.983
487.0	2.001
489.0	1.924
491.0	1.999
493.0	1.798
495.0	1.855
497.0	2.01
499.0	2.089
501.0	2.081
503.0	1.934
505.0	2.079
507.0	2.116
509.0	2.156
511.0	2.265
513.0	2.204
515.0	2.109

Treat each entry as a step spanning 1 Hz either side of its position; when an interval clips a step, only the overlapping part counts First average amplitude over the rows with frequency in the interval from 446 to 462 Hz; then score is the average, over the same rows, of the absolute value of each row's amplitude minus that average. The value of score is 0.14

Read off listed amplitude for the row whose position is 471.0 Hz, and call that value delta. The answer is 2.046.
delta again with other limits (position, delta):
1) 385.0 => 2.274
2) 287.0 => 1.537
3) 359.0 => 2.6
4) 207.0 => 3.333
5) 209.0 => 3.17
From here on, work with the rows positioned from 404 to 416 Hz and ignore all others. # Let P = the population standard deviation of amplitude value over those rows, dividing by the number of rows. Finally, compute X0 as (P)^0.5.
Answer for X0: 0.27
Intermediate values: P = 0.07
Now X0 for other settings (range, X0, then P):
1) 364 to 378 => 0.30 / 0.09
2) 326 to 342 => 0.49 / 0.24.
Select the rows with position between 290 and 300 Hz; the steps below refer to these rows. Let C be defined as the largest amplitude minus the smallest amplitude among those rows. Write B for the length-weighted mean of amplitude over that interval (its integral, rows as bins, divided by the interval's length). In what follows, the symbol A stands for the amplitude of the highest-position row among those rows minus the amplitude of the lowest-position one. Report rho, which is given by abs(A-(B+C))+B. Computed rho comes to 4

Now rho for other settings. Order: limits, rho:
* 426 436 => 4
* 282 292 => 3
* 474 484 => 4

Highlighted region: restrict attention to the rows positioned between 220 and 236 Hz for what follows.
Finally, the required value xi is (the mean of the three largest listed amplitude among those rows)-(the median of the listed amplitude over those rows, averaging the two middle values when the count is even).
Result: 0.15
